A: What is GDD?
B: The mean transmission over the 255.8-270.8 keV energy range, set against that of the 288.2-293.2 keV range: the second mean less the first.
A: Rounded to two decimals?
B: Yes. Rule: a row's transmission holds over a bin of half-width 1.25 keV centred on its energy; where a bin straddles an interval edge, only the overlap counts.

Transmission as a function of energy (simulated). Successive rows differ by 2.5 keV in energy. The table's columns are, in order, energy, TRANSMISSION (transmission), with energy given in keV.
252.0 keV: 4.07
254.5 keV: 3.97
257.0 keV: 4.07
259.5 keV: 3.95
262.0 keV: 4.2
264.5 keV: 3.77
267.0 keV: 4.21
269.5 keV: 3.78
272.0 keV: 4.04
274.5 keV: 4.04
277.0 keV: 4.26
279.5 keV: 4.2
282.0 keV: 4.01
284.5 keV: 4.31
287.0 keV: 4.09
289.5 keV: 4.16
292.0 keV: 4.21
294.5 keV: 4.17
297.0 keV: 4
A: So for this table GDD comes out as 0.19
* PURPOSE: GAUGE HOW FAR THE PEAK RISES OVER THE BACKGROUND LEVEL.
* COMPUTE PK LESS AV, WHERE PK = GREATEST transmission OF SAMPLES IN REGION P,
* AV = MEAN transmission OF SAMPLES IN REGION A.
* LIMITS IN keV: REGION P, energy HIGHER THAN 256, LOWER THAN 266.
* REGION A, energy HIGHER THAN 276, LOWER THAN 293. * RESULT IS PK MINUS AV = 0.02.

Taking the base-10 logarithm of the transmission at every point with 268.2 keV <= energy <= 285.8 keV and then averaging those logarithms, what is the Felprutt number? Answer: 0.612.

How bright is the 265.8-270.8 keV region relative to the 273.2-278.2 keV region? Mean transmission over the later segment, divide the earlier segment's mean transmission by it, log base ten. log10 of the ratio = -0.0165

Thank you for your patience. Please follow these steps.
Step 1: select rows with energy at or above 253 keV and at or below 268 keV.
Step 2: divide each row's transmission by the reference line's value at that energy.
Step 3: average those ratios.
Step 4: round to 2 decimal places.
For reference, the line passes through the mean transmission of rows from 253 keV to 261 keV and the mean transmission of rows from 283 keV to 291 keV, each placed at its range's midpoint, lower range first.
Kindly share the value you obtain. 1.00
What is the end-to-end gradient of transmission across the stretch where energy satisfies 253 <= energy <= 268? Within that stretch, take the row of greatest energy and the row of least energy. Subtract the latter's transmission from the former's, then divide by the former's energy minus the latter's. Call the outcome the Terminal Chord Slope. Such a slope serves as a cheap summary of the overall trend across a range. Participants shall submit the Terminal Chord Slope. 0.019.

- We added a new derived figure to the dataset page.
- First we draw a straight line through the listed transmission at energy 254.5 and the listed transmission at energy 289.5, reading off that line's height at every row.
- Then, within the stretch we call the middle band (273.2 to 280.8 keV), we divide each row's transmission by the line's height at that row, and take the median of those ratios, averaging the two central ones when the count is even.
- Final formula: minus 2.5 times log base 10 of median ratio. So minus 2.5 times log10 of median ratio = -0.025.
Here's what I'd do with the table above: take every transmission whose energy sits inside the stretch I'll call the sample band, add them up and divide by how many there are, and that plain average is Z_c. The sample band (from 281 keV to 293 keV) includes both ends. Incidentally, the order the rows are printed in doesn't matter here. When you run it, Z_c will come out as 4.16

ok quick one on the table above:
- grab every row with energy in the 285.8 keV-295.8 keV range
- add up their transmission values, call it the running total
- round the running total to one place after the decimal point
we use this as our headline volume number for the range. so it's 16.6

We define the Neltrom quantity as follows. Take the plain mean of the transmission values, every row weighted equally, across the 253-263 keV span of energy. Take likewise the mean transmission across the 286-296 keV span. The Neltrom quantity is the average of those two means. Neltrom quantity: 4.10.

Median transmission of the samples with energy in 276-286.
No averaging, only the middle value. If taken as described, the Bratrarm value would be 4.23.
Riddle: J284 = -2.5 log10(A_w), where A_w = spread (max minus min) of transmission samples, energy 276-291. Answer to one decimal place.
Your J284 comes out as 1.3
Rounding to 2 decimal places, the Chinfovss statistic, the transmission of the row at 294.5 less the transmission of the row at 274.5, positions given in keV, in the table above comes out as 0.13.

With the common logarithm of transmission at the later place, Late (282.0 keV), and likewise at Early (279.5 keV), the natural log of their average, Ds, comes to -0.489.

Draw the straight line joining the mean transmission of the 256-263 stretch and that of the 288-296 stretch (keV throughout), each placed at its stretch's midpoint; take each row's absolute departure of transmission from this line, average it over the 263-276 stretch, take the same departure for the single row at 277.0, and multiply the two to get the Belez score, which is 0.024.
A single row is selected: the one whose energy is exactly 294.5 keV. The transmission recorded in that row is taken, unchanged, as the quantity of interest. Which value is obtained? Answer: 4.17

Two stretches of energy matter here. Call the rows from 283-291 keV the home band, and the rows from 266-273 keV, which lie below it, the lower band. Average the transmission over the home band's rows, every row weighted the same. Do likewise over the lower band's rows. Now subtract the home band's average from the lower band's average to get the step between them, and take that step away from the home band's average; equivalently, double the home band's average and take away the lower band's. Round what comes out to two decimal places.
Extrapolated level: 4.36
